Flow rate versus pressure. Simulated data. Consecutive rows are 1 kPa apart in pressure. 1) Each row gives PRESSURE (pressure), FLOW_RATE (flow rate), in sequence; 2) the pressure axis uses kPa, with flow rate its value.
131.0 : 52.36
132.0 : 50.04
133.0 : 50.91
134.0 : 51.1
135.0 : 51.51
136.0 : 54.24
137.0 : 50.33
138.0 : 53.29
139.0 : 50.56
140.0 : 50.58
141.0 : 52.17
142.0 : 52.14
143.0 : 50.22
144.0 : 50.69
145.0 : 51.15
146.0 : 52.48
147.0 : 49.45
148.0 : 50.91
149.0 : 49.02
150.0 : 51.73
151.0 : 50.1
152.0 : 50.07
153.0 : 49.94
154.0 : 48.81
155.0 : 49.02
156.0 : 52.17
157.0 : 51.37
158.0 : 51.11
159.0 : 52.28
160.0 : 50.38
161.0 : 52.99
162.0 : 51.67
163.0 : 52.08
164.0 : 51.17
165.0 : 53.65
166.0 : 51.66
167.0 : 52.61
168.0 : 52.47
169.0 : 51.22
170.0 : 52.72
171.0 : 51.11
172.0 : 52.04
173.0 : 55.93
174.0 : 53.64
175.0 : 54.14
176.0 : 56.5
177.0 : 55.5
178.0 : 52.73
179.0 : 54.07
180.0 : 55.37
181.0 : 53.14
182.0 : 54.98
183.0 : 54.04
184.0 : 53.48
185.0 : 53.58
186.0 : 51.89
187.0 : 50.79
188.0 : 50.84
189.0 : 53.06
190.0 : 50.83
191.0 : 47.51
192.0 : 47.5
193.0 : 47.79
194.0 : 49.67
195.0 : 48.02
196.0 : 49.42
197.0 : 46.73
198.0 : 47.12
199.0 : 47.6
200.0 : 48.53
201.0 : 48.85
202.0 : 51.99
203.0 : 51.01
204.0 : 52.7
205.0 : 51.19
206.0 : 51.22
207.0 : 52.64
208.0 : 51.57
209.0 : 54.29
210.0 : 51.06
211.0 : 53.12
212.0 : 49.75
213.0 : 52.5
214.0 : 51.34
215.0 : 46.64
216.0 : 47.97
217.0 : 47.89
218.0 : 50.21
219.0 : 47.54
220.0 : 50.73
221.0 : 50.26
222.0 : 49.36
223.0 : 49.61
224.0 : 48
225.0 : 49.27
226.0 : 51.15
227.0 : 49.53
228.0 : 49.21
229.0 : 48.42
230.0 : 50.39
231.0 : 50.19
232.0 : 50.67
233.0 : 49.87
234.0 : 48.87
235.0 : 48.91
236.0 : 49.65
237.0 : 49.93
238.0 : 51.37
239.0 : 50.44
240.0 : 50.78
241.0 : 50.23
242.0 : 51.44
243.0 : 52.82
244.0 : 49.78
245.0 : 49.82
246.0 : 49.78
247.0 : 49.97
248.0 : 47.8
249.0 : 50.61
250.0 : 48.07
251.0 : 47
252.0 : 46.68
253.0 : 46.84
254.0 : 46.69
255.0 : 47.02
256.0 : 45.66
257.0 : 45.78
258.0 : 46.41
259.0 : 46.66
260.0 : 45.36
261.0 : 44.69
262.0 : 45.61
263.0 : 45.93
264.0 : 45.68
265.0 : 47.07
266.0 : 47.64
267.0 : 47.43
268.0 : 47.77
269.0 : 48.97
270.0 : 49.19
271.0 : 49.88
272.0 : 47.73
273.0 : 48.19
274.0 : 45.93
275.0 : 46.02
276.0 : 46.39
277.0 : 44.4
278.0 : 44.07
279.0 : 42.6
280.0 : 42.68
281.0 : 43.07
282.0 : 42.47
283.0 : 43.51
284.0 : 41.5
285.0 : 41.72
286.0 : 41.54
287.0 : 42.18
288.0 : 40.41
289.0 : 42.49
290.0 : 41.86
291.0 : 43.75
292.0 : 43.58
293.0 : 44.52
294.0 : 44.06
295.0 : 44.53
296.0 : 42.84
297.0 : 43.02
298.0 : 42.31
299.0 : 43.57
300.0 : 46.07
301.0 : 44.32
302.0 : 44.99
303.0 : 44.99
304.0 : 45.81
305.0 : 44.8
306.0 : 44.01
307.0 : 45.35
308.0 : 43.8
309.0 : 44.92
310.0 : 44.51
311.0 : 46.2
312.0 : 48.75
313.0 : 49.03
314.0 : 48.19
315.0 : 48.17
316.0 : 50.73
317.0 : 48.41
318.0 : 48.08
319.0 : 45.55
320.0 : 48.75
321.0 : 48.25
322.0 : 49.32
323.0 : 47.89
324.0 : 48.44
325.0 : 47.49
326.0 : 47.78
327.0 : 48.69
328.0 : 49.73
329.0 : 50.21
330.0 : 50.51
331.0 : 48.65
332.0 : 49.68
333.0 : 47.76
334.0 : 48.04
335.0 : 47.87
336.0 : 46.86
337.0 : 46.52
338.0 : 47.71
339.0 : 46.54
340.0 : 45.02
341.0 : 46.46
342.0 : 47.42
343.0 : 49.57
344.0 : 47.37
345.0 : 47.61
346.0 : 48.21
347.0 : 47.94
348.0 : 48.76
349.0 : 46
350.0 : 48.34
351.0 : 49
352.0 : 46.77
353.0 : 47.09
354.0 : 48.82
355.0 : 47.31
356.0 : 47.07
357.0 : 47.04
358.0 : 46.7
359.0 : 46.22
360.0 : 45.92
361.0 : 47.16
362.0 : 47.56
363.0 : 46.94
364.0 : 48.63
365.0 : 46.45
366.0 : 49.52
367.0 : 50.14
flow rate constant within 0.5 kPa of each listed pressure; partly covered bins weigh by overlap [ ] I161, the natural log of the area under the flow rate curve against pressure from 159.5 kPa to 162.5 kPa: 5.04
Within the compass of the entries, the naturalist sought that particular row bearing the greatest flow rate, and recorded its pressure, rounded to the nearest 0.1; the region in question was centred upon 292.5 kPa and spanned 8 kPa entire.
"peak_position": 295.0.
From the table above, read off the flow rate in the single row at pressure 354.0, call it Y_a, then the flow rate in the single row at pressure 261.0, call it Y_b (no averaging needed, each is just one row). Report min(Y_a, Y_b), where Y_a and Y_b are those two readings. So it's 44.7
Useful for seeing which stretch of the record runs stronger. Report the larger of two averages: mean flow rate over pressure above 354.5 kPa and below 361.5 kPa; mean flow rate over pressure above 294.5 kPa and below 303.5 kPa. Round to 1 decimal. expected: 46.8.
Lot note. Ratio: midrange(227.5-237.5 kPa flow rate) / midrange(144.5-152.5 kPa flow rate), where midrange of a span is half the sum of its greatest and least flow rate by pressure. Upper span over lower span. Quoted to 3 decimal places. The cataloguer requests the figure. 0.976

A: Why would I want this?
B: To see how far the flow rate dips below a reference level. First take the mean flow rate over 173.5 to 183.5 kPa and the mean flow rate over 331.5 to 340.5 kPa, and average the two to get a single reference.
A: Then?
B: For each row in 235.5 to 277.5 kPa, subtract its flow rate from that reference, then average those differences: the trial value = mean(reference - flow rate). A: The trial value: 2.9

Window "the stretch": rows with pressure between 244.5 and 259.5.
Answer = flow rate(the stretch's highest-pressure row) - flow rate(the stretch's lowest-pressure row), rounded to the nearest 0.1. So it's -3.2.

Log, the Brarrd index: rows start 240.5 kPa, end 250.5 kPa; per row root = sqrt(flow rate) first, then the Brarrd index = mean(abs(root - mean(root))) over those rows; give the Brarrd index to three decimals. 0.070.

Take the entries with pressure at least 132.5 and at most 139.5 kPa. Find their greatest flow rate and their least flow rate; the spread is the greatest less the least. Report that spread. 3.9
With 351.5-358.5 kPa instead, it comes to 2.1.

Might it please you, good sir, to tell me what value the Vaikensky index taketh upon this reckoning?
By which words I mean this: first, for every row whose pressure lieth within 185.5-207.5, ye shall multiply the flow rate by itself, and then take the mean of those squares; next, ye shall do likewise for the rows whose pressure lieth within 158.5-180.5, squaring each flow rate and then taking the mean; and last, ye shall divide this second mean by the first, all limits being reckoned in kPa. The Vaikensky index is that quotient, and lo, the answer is 1.13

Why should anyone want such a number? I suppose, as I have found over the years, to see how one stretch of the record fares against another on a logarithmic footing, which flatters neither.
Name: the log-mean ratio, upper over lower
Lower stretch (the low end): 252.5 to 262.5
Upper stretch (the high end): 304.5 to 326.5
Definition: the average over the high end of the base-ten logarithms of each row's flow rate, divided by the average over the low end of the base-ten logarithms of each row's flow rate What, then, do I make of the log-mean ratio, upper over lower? 1.01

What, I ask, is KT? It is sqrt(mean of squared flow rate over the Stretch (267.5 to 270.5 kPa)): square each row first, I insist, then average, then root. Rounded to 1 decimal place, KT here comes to 48.6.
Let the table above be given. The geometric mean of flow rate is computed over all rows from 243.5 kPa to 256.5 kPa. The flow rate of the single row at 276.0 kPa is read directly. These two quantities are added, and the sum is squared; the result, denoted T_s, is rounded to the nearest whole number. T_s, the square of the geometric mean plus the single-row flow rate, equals 8930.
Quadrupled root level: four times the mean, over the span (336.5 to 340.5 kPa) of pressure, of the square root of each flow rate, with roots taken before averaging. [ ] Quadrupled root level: 27.3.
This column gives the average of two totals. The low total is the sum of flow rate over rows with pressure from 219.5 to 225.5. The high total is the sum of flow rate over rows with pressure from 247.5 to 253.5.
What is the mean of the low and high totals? 292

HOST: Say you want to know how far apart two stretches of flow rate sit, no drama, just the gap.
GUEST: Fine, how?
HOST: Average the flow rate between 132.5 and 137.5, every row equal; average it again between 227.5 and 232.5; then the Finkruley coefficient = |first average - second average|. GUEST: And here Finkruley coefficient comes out 1.8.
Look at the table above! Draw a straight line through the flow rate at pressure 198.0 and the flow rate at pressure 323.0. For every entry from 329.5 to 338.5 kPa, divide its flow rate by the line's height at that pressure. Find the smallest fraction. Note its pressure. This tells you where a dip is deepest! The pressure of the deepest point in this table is 337.0 kPa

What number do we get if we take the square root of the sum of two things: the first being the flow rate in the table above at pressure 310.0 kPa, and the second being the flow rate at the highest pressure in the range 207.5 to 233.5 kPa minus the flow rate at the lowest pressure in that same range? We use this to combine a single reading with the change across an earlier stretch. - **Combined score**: 6.5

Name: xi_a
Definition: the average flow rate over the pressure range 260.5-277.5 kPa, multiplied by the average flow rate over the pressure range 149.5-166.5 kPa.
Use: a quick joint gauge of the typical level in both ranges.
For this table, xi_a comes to 2404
